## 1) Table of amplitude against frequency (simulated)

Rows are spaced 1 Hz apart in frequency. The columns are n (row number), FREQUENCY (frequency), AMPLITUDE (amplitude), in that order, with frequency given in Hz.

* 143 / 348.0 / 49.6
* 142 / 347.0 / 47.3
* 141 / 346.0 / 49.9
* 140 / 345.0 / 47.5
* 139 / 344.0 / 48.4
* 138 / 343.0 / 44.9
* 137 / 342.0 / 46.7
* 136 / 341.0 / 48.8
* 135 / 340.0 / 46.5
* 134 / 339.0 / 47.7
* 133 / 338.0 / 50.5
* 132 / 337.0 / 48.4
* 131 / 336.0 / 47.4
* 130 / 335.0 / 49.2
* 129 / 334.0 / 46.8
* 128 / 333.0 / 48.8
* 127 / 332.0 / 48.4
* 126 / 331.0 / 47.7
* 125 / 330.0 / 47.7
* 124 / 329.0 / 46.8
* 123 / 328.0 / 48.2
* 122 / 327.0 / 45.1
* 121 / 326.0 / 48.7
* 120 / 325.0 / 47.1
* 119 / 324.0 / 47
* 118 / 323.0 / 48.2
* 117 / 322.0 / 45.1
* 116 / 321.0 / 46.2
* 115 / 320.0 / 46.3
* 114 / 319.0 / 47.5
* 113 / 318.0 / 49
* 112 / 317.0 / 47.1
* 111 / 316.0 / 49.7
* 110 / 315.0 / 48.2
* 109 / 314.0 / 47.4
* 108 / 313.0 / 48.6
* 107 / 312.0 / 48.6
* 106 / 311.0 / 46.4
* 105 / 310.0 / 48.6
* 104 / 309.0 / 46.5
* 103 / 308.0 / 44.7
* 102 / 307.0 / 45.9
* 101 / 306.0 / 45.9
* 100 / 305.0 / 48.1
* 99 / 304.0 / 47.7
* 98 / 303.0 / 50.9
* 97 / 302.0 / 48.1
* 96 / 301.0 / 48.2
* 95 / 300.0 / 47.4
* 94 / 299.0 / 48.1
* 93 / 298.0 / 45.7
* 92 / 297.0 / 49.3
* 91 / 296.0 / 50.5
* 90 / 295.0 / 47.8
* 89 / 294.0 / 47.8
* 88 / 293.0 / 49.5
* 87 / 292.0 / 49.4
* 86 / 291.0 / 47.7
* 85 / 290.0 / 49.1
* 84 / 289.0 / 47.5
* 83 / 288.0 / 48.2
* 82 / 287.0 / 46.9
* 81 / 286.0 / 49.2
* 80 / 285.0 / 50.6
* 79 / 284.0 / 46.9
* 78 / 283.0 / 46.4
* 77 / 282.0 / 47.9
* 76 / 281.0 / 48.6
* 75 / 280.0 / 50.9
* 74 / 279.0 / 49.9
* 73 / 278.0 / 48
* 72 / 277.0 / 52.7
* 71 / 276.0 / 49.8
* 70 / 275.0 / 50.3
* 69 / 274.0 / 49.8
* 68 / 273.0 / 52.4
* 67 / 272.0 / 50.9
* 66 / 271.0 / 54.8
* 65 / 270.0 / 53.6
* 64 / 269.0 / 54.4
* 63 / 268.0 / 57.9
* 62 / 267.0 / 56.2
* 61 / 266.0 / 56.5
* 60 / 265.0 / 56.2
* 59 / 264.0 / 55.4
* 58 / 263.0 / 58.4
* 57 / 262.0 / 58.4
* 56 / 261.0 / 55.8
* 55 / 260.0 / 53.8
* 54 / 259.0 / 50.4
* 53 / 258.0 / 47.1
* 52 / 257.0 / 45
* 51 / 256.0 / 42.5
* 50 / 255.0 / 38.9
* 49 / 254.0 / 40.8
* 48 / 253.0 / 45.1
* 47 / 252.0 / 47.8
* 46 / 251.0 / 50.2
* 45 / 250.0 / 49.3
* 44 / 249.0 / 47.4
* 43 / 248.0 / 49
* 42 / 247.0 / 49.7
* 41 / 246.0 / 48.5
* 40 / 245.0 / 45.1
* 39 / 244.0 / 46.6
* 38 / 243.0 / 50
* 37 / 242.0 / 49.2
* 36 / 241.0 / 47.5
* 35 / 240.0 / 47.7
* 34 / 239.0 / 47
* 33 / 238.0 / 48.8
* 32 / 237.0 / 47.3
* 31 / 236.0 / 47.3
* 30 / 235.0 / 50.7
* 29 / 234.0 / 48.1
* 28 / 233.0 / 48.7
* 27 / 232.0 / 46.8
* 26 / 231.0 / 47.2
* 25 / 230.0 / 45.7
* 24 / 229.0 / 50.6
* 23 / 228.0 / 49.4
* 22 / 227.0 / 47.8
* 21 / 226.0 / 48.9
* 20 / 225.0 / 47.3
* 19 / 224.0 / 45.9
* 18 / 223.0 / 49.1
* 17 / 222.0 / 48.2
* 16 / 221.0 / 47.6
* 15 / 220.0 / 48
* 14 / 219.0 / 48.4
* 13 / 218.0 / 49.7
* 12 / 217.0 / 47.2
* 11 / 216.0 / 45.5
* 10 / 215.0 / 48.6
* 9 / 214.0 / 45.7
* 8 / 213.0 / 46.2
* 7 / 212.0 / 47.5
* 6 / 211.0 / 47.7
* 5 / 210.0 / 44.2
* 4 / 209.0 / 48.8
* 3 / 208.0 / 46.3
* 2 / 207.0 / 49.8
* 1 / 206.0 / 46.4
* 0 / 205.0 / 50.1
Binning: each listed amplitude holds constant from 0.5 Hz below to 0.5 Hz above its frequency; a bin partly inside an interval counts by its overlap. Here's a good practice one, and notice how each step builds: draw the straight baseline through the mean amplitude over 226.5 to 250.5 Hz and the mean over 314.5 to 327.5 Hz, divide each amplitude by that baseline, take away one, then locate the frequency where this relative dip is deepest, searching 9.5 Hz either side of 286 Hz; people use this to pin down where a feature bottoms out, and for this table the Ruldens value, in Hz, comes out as 283.0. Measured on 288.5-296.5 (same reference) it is 289.0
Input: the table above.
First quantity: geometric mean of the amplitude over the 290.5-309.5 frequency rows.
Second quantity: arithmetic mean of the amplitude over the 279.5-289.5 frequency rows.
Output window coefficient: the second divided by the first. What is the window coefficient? 1.01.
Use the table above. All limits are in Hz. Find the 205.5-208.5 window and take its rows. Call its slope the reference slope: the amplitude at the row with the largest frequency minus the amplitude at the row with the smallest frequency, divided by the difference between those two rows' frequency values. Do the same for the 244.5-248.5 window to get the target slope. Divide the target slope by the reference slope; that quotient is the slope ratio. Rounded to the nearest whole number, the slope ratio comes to -26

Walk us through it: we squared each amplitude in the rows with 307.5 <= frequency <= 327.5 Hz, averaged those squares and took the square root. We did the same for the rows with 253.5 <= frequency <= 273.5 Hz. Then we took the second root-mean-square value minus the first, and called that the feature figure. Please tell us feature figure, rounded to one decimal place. 5.0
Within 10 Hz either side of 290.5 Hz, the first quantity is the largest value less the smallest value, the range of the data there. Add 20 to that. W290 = 24.9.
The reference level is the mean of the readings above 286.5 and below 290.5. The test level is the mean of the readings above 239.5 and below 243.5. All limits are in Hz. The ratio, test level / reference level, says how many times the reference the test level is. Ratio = 1.01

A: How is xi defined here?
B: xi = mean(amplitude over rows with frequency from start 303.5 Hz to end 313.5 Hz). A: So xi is 47.1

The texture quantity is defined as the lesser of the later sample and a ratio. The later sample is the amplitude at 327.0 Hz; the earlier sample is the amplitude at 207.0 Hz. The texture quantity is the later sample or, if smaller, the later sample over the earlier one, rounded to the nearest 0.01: 0.91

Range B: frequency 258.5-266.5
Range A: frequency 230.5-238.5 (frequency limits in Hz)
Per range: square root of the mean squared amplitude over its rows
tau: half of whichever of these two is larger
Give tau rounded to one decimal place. 27.8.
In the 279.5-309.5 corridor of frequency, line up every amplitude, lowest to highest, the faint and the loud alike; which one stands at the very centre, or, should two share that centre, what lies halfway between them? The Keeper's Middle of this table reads 48.00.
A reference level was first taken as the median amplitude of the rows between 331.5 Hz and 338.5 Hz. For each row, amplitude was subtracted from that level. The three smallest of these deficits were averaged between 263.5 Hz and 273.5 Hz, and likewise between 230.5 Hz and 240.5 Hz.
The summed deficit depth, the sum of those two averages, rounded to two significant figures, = -9.5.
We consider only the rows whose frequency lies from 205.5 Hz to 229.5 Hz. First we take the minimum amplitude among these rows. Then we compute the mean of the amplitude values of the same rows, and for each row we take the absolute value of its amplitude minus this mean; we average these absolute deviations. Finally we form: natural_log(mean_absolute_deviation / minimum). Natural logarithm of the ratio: -3.57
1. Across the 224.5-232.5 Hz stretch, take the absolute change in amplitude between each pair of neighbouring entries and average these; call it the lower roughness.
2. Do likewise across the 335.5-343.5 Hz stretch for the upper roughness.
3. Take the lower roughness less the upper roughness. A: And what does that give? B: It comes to -0.1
